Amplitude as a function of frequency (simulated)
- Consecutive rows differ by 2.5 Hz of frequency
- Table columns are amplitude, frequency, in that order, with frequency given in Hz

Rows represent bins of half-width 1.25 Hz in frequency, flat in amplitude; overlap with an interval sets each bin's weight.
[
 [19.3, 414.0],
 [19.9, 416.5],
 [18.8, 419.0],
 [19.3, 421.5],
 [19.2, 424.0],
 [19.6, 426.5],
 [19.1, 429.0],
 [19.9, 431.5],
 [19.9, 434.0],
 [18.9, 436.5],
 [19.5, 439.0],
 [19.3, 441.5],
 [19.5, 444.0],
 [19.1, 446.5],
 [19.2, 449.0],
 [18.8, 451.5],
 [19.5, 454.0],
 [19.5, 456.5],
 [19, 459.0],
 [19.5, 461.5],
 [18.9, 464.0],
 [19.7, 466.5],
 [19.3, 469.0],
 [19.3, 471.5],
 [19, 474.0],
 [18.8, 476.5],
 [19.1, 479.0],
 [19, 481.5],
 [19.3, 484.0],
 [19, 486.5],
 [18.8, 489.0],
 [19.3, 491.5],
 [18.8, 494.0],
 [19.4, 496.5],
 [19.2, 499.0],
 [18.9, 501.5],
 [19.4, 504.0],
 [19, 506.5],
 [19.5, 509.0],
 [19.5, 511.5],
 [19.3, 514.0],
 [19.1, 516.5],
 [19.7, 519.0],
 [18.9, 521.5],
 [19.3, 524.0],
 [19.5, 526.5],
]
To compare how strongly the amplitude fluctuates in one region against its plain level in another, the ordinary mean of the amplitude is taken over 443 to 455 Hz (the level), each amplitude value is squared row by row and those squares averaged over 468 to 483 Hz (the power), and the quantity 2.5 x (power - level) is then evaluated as 862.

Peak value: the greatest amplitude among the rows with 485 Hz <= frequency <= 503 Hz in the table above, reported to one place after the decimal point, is 19.4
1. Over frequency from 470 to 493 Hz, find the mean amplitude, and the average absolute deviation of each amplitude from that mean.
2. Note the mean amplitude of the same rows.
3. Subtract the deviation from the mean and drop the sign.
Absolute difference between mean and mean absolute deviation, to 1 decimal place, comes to 18.9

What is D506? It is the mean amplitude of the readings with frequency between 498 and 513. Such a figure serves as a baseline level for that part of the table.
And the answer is 19.25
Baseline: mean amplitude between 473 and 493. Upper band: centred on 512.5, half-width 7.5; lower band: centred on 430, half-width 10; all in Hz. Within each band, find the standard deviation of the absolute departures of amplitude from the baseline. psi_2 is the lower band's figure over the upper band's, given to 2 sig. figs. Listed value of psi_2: 1.3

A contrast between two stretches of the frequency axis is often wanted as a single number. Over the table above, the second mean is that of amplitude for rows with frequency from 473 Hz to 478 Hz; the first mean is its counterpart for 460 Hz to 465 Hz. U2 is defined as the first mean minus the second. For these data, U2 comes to 0.30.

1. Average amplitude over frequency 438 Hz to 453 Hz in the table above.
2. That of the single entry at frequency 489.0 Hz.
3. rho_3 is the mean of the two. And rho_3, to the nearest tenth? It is 19.0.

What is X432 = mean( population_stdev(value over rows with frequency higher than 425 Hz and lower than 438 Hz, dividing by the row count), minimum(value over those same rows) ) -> 9.66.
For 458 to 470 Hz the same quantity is 9.60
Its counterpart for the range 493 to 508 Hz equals 9.52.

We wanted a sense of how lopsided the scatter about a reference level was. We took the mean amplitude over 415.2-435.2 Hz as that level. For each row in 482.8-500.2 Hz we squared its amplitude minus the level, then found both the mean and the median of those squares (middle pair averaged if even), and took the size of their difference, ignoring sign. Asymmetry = 0.105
